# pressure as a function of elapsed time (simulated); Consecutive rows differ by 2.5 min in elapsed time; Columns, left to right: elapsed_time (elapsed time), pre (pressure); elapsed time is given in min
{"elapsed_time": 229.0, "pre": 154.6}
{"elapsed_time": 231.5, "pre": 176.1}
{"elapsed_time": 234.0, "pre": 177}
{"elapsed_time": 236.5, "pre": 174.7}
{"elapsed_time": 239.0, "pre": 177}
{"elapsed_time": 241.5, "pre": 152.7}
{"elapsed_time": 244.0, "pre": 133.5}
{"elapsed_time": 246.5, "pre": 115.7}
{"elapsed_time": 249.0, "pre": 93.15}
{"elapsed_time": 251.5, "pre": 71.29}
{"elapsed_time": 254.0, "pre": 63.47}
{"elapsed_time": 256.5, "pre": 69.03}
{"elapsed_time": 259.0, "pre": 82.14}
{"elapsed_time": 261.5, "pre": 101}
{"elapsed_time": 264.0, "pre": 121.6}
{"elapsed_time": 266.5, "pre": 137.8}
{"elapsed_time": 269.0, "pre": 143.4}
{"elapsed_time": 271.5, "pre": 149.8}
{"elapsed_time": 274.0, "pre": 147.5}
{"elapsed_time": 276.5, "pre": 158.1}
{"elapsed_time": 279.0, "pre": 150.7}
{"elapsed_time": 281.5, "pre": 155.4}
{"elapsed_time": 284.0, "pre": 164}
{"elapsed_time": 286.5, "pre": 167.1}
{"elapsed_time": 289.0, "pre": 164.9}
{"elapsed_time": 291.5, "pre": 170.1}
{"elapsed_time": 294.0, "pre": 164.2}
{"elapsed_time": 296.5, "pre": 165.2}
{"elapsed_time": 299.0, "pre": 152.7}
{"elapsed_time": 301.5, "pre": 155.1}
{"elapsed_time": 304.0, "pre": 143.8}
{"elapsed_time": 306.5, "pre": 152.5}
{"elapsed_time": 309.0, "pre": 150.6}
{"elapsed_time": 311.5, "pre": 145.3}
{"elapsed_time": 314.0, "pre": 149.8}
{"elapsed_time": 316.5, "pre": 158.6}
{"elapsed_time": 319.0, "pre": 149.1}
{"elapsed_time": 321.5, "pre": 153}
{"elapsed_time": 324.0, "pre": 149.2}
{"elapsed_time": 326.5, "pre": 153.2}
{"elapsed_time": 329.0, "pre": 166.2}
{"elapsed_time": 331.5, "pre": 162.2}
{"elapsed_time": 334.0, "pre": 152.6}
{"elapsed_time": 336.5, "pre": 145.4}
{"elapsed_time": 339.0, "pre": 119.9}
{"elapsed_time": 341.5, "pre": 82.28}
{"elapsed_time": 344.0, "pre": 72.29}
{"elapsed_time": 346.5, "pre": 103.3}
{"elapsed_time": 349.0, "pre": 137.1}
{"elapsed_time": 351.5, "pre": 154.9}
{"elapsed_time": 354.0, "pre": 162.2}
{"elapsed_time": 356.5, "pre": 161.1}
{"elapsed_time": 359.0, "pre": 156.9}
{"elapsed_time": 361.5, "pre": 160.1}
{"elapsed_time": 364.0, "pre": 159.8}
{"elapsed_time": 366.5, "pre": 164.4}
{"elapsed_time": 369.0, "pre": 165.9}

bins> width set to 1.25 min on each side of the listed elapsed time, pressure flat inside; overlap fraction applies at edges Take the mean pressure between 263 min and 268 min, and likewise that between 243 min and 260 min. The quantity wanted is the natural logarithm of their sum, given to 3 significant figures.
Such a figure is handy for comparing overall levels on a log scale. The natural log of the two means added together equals 5.39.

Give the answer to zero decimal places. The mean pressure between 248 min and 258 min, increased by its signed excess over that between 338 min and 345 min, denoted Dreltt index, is 57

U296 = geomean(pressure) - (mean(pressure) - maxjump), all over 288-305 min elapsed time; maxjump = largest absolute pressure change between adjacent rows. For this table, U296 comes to 12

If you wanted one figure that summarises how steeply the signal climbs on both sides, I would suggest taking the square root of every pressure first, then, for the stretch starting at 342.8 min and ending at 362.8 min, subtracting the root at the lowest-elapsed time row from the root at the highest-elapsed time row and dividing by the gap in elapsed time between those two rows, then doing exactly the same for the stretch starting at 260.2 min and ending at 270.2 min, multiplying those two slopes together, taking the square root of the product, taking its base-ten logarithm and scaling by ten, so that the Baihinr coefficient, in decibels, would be -6.1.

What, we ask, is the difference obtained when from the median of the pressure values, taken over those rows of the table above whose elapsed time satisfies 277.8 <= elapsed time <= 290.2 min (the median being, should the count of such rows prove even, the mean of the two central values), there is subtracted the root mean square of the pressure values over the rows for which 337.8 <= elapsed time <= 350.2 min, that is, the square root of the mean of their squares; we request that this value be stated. 58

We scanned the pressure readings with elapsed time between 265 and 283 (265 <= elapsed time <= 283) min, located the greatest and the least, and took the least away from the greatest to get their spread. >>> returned 20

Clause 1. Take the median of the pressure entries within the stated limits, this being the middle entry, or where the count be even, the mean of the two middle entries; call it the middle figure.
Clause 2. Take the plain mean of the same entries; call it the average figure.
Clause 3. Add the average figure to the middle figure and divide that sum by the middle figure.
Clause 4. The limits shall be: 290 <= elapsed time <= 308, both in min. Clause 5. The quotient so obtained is 2.02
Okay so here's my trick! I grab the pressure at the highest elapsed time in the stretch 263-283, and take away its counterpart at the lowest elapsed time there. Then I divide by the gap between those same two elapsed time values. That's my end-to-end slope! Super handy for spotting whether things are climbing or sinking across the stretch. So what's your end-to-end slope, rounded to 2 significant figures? 1.9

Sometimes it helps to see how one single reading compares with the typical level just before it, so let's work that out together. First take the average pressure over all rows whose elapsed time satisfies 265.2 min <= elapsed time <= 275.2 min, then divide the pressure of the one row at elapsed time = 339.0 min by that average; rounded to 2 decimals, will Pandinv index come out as 0.83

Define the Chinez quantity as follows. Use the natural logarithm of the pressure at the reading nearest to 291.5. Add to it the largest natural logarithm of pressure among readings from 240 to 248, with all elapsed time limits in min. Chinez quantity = 10.2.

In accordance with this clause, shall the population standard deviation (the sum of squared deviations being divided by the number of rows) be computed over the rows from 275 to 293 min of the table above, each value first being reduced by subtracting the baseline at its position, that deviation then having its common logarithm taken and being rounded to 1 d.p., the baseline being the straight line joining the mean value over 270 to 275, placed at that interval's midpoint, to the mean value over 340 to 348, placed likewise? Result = 1.0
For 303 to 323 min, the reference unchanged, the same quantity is 0.9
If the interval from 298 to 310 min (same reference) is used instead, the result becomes 0.6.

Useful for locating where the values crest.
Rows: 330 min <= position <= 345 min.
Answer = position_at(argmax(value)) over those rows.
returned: 331.5 min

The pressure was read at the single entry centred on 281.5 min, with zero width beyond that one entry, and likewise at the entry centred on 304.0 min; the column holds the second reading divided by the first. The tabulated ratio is 0.93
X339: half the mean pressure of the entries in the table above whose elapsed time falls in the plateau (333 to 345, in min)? 57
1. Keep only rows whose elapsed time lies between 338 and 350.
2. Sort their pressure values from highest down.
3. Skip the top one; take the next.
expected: 119.9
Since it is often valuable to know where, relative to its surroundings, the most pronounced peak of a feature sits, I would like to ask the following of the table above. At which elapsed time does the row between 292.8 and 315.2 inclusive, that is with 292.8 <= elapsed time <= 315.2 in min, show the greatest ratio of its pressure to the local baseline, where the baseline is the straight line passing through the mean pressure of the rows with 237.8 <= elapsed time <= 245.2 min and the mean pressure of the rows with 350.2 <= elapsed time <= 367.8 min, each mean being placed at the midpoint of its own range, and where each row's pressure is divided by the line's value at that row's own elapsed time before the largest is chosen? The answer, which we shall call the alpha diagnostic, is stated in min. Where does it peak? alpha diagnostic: 296.5 min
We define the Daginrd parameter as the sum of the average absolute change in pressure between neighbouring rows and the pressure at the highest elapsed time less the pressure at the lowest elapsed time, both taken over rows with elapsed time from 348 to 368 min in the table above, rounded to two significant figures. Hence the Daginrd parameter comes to 33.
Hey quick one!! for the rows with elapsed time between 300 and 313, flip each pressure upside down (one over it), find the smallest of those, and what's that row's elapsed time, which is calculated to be 301.5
